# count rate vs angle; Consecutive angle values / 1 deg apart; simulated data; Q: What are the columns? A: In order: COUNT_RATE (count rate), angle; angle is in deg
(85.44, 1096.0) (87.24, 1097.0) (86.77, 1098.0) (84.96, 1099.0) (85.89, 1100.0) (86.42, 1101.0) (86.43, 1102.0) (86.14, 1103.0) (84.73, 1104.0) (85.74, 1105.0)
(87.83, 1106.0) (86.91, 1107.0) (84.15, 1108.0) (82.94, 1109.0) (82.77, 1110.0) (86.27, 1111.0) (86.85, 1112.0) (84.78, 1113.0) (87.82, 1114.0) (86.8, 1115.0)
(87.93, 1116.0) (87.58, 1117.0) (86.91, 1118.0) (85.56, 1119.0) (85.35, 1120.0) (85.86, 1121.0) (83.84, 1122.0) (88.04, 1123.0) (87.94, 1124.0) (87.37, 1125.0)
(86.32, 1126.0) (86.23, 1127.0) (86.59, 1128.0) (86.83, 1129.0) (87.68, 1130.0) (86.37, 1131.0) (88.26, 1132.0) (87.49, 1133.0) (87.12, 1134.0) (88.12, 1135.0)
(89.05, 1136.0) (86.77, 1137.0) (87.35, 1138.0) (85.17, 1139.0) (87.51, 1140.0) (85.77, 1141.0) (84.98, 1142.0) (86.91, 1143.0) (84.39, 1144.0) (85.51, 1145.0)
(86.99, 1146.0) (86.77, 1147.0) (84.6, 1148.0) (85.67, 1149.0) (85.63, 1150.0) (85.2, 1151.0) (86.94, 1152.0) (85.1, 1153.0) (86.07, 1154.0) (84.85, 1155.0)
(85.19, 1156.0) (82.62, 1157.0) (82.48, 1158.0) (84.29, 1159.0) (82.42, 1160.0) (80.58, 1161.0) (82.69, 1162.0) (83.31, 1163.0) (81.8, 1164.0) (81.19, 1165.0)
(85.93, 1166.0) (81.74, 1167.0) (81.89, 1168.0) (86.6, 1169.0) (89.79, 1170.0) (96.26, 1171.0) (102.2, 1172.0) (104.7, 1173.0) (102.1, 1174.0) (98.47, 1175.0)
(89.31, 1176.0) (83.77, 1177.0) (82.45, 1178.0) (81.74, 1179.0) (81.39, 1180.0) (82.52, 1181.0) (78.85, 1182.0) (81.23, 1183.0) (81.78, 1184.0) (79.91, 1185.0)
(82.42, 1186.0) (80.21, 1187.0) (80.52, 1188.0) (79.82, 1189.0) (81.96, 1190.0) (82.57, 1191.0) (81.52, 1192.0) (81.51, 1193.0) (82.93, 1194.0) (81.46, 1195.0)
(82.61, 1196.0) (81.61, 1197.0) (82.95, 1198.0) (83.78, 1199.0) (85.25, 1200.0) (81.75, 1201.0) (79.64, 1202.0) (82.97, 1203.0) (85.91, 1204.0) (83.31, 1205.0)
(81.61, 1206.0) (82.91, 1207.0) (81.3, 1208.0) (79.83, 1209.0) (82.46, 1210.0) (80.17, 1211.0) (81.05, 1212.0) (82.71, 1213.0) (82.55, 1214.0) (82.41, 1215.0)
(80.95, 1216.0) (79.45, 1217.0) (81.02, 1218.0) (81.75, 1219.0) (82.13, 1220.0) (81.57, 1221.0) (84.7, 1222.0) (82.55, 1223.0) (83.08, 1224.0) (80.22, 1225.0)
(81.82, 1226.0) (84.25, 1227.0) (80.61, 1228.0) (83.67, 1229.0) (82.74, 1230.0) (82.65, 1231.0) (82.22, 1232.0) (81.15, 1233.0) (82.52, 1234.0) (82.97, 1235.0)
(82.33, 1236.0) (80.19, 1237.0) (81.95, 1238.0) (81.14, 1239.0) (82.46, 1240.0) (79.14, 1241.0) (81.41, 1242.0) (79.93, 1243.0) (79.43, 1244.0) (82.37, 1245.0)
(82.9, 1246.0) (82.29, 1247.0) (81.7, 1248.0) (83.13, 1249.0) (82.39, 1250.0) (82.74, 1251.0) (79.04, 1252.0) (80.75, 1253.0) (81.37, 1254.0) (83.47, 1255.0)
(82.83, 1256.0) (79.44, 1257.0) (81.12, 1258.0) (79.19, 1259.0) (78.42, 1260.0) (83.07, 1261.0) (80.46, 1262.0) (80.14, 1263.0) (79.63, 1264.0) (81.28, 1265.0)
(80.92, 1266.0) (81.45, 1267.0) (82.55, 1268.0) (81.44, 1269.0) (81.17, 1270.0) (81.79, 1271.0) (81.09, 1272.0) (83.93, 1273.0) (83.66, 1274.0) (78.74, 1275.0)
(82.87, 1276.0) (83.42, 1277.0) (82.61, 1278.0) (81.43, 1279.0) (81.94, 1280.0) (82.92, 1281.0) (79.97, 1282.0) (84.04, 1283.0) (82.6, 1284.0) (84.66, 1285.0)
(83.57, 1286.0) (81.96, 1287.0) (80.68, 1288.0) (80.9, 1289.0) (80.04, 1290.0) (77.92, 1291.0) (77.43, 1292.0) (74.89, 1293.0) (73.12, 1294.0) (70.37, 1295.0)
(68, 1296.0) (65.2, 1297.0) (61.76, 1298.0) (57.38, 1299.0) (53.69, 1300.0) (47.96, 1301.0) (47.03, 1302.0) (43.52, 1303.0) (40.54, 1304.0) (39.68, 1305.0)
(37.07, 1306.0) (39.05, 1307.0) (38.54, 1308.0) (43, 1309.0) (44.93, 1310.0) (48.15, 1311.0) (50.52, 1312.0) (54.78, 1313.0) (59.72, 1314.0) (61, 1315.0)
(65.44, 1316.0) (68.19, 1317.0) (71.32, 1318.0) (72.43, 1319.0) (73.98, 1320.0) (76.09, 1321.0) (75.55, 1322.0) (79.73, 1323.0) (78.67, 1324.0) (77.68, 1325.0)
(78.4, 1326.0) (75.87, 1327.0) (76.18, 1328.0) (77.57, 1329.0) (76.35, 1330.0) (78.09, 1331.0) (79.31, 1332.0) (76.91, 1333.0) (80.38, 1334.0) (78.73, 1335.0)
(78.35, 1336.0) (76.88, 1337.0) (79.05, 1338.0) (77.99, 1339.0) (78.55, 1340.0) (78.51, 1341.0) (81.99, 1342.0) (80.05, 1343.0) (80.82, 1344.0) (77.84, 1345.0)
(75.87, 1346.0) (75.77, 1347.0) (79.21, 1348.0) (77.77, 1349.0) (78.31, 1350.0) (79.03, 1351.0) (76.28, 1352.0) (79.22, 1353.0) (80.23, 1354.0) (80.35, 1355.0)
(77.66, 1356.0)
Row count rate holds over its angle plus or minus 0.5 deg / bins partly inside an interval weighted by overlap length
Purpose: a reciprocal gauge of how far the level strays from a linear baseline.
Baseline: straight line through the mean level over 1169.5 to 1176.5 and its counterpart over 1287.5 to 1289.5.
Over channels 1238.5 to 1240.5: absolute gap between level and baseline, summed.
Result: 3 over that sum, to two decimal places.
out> 0.25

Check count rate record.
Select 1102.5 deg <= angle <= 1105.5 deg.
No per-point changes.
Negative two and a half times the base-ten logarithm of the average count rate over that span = -4.83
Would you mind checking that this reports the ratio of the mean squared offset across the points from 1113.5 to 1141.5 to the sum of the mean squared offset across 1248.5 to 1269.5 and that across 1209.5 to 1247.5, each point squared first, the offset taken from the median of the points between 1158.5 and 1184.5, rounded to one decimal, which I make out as 3.1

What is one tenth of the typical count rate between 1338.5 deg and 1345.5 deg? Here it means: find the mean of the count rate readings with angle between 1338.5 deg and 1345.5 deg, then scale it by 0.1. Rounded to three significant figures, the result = 7.94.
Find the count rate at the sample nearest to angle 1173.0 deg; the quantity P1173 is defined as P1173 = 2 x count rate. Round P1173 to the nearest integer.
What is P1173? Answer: 209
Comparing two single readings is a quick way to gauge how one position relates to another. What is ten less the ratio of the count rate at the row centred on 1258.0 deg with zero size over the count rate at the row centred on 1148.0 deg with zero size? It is 9.04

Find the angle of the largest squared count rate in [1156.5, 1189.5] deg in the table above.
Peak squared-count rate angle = 1173.0 deg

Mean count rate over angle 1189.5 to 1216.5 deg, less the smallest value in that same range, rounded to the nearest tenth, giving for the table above 2.6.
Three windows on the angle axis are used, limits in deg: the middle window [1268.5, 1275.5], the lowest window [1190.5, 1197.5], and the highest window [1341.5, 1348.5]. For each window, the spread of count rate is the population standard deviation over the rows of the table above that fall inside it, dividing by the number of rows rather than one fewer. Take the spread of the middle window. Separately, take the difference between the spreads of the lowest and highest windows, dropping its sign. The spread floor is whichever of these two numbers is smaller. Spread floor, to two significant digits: 1.6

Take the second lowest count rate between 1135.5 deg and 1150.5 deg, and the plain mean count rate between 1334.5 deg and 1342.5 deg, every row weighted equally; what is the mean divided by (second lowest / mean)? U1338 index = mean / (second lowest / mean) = 73.3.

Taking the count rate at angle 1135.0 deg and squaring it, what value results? 7765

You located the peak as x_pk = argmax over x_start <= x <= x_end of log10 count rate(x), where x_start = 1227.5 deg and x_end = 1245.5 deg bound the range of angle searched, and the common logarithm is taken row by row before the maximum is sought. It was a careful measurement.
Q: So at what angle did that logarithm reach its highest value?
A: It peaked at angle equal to 1229.0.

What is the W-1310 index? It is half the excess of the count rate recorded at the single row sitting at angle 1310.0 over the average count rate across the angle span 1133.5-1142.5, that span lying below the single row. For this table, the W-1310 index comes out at -21.0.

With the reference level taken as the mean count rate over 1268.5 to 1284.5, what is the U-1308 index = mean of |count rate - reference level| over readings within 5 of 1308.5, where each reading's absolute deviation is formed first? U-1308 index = 38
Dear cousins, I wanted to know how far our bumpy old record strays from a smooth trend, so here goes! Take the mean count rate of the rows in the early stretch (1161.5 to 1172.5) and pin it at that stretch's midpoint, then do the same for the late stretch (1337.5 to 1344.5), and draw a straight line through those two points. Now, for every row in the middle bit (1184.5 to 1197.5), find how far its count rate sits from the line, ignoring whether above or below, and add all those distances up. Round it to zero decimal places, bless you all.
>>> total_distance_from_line 55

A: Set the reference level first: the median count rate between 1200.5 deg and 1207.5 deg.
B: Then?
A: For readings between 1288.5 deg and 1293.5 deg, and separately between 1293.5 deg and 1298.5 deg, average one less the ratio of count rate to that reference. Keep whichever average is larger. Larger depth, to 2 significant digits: 0.18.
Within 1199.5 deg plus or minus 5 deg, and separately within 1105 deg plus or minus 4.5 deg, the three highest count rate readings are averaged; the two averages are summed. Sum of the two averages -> 172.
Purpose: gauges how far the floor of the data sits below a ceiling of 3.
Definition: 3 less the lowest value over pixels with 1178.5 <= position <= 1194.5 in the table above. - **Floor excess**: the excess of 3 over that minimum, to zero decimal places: -76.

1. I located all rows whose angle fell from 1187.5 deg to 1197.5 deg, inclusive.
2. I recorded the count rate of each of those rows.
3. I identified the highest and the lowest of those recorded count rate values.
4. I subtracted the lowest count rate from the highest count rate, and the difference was 3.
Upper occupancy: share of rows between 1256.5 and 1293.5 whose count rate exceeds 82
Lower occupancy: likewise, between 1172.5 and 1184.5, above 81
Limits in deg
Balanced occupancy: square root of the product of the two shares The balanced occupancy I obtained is 0.5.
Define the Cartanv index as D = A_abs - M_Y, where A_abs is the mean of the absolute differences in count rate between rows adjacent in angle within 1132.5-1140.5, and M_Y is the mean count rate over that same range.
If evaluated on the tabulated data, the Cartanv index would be -86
